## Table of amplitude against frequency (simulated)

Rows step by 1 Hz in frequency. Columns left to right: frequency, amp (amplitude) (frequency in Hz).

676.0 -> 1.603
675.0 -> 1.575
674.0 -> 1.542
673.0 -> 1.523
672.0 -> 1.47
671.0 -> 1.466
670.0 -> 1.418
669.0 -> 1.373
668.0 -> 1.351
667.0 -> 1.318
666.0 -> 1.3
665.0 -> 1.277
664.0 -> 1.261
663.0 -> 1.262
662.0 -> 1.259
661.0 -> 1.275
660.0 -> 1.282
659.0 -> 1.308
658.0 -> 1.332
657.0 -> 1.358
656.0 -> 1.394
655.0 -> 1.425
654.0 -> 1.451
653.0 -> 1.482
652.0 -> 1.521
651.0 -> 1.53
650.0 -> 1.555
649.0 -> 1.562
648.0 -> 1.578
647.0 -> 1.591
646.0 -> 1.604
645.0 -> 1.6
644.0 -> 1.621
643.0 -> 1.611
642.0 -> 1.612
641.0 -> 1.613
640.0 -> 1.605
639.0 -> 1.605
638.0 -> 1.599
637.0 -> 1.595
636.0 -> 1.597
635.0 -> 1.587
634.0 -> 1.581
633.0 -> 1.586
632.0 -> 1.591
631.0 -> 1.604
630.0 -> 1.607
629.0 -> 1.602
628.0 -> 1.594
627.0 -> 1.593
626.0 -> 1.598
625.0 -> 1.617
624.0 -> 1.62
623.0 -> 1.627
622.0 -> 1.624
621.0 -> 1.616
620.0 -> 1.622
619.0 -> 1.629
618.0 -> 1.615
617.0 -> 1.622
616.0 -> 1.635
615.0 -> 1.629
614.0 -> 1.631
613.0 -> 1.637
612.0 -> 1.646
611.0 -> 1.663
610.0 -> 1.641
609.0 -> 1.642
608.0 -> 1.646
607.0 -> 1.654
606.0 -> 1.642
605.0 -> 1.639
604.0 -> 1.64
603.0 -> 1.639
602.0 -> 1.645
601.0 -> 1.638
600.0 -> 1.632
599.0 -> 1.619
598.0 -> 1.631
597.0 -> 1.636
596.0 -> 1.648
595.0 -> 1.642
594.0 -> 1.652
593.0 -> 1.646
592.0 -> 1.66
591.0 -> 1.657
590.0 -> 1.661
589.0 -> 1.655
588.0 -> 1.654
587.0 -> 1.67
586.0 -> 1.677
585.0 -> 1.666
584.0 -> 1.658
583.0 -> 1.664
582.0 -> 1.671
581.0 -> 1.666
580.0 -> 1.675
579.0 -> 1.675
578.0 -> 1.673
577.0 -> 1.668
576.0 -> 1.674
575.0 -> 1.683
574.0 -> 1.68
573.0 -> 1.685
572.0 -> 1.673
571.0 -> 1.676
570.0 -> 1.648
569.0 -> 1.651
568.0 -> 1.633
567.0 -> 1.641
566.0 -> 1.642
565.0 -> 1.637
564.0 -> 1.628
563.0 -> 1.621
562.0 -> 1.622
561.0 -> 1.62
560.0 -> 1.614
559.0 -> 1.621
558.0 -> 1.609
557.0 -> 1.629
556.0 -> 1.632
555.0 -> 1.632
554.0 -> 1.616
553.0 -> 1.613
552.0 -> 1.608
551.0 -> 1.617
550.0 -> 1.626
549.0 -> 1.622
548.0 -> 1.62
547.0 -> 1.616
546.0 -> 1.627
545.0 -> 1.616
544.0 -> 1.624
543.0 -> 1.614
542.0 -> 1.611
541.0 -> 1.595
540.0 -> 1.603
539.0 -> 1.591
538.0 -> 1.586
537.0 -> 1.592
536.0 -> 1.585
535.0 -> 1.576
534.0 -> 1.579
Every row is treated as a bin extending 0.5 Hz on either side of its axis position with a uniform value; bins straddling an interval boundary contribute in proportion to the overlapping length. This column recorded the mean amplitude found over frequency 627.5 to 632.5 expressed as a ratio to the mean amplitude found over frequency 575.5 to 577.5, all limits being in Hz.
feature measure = 0.96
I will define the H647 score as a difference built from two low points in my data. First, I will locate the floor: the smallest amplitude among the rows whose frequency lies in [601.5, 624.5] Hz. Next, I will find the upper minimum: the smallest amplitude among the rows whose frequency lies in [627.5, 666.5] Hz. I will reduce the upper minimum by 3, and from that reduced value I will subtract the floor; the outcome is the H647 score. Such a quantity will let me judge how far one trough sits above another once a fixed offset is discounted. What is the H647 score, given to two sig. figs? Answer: -3.4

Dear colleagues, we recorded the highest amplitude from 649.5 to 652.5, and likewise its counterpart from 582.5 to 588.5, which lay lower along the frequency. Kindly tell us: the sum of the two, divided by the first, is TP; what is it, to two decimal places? 2.08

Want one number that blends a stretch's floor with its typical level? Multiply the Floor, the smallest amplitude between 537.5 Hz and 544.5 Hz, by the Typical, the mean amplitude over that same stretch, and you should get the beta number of 2.54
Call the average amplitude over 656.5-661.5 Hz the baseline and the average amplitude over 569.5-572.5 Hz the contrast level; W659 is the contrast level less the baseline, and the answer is 0.355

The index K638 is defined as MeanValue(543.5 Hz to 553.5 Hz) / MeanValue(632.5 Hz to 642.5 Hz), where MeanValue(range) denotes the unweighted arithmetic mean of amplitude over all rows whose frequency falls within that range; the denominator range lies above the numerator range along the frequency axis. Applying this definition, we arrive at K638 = 1.01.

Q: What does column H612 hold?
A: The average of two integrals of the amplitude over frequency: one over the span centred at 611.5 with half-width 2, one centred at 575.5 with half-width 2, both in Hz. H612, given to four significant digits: 6.646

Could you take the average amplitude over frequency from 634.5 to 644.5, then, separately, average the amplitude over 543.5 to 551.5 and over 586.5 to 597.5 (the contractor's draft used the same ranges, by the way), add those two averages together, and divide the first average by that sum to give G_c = 0.490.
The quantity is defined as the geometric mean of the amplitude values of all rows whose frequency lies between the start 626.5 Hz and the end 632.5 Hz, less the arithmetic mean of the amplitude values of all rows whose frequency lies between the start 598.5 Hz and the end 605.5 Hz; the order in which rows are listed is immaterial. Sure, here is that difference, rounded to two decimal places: -0.04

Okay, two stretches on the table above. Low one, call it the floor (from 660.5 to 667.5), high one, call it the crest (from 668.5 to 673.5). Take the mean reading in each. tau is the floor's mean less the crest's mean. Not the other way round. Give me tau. -0.171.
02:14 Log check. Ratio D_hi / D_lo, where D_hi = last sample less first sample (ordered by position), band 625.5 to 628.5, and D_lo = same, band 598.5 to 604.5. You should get -0.2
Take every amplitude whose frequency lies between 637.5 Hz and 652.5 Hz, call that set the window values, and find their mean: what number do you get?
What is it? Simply 1.59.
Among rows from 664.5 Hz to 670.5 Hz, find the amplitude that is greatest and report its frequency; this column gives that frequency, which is 670.0 Hz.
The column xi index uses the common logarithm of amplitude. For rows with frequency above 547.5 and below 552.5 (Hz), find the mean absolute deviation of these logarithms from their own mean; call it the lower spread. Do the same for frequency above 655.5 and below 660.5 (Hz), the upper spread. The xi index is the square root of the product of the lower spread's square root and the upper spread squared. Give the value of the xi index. 0.0020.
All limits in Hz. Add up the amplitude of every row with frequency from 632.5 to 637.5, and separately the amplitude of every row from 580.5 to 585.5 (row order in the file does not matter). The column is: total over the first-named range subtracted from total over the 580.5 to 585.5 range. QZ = 0.4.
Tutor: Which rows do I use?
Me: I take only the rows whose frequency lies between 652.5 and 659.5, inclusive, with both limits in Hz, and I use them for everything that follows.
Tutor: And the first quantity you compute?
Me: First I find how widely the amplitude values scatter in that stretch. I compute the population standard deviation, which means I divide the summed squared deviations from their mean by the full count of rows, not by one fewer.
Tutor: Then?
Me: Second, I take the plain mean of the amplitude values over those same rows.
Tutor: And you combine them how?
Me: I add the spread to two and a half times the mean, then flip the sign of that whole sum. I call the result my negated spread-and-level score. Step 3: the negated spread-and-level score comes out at -3.54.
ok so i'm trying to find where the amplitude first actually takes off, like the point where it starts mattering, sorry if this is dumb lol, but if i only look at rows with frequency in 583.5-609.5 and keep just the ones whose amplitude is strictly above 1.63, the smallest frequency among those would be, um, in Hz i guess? 584.0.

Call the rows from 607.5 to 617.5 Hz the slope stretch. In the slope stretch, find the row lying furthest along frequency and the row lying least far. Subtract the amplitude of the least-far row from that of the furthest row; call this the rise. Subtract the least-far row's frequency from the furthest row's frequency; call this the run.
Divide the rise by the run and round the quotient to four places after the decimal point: -0.0027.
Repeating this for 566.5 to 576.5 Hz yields 0.0037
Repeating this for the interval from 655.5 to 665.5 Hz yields -0.0130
